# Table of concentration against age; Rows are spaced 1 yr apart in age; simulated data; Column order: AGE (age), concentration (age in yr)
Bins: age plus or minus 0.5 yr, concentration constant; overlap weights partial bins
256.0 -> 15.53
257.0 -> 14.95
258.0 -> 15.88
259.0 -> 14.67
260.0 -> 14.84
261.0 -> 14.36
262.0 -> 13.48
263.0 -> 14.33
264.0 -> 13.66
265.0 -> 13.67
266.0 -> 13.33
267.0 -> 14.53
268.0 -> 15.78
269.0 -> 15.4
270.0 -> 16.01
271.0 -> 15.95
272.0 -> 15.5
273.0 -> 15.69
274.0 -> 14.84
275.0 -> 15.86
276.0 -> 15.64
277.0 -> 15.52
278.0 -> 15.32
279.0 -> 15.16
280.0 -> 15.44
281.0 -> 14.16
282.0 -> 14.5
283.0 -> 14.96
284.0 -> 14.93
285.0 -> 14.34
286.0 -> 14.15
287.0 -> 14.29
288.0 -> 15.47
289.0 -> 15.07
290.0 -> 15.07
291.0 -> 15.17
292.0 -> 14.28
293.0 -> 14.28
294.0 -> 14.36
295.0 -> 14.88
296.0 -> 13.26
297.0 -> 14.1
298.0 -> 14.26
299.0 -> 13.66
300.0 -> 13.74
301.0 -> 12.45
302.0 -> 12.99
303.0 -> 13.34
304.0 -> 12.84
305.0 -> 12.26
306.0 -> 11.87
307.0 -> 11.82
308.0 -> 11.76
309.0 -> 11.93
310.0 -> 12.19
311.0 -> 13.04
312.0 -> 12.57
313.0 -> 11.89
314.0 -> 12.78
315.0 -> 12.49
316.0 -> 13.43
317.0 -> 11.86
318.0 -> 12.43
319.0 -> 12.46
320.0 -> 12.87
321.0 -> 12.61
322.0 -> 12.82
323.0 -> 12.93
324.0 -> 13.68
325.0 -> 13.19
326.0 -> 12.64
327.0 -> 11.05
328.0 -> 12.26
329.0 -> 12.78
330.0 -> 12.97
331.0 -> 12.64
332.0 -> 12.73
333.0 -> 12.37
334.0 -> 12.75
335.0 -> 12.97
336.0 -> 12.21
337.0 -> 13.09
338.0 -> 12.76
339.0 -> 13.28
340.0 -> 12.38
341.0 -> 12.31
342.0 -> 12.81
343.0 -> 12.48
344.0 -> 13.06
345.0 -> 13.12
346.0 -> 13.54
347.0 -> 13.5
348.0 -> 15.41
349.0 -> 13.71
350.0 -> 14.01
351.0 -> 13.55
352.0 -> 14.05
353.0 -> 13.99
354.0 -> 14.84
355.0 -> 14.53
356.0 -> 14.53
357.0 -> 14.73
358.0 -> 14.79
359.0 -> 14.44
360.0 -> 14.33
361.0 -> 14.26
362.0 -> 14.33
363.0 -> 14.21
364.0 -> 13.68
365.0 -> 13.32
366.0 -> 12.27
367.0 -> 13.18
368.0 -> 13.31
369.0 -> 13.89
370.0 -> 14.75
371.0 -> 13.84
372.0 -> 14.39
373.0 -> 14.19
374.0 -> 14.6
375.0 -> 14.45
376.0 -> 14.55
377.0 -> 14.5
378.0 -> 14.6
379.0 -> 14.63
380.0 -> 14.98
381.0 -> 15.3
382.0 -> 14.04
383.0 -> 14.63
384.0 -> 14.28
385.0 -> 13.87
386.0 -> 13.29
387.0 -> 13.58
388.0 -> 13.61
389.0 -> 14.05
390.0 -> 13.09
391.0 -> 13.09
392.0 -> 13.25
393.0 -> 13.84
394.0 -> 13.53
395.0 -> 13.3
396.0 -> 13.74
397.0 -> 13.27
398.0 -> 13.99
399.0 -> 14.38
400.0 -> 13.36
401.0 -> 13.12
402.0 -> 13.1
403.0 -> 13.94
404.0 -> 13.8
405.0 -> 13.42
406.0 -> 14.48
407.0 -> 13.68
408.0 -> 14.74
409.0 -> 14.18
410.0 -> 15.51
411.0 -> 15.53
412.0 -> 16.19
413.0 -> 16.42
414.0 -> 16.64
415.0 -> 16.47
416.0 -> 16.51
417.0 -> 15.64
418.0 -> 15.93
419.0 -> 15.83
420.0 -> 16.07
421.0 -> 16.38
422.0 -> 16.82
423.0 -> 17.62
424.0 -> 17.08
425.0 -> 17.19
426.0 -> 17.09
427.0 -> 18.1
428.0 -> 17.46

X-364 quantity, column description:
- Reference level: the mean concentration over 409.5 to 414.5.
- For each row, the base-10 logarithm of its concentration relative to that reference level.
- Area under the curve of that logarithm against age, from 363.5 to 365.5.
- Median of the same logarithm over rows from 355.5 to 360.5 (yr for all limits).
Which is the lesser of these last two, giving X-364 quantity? -0.15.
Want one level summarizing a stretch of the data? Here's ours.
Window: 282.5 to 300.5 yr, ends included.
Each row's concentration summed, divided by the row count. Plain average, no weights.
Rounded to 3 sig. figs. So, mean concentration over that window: 14.5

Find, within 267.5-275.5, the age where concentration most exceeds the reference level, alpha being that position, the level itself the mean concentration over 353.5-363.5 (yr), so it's 270.0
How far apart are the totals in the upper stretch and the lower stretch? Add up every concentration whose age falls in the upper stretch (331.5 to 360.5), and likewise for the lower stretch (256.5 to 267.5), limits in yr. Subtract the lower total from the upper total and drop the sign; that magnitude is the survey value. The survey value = 235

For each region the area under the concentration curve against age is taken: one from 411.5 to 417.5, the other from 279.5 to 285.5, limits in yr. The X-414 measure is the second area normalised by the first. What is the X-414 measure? 0.90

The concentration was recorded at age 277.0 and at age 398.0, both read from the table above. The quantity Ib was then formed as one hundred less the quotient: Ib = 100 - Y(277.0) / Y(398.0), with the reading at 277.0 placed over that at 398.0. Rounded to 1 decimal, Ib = 98.9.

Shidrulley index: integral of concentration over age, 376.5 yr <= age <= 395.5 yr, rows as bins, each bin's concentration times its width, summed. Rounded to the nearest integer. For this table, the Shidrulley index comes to 265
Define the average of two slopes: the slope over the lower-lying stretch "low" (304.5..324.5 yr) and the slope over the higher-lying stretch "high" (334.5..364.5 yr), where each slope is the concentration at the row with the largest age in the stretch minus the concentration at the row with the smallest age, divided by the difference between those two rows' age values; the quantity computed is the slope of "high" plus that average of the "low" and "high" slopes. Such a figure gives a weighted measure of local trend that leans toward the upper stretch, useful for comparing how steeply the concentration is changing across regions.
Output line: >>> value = 0.1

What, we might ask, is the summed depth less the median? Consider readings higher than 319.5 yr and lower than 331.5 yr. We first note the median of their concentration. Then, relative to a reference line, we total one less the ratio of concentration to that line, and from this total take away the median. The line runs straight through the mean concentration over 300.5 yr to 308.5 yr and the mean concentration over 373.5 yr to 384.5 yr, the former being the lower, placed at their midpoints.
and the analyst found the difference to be -12.5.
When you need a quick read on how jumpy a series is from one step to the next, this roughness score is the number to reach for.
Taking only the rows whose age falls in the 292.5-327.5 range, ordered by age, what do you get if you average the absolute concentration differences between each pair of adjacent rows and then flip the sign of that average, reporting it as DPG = -0.55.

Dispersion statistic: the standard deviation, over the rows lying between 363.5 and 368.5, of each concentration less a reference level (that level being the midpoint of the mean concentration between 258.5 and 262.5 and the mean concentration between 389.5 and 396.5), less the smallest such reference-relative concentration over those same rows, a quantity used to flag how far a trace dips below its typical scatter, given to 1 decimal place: 2.1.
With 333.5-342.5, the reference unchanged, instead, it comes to 2.0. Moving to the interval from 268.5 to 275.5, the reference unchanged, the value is -0.6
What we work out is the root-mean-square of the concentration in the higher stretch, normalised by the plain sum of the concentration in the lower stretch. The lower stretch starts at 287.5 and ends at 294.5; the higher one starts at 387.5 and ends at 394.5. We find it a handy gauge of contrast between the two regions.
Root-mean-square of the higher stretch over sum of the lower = 0.13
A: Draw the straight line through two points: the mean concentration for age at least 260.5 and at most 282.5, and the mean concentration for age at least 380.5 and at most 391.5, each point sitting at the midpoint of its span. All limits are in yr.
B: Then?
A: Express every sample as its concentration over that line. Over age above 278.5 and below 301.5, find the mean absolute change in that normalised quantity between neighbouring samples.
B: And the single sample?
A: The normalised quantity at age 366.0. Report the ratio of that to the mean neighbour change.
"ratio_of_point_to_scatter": 25.5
